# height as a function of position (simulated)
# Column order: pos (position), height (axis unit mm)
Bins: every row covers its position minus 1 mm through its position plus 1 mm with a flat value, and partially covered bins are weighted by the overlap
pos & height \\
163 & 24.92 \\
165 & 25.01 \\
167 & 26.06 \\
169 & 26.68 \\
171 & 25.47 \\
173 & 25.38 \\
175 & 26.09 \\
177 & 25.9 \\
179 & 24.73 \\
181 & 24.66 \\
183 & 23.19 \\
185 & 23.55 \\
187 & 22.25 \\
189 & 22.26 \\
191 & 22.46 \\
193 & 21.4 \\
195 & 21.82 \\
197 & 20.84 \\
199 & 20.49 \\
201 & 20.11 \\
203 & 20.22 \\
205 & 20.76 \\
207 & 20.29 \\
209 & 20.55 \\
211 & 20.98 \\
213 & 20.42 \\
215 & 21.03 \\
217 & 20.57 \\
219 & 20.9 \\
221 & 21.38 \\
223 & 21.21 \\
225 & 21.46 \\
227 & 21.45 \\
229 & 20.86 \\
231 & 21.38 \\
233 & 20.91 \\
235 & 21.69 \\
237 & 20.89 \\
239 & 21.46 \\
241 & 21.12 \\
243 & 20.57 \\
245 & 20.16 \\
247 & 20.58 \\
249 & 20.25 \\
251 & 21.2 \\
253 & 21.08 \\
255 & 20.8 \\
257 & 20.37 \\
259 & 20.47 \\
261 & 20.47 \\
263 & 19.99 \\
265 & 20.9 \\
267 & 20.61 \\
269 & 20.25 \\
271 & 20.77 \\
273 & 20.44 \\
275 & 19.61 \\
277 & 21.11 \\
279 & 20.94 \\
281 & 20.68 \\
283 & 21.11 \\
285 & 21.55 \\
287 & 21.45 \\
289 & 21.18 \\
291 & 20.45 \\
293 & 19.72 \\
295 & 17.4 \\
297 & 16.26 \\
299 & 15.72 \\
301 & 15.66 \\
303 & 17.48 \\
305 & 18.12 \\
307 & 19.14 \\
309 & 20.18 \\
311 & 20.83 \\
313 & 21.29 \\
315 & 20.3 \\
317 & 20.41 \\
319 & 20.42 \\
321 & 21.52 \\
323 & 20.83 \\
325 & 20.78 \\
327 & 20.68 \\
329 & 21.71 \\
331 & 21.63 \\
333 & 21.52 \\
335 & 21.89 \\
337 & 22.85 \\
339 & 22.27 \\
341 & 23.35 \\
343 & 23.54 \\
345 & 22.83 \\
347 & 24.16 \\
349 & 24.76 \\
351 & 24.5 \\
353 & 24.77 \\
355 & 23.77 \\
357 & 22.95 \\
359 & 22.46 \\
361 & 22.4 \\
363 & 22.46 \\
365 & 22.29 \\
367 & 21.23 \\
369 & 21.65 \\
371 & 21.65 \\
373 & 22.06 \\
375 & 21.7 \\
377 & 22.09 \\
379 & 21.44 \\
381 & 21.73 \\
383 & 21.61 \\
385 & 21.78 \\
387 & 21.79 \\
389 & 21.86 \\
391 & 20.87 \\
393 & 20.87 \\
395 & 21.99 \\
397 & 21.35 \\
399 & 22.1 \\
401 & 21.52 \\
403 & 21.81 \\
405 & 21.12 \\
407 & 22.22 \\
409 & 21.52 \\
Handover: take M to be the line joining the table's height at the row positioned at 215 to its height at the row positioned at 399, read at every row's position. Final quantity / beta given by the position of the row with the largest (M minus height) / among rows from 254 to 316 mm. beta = 301 mm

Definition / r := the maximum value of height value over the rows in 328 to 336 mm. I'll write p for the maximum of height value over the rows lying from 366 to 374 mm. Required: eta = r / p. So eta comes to 0.99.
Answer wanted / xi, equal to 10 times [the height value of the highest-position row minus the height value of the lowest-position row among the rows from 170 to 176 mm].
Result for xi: 6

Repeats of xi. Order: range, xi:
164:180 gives -3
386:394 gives -9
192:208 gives -11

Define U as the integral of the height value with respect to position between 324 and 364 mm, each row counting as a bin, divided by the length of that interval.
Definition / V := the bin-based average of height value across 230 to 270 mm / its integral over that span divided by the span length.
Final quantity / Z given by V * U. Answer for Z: 473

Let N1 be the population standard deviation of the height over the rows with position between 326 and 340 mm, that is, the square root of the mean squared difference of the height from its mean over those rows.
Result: 0.6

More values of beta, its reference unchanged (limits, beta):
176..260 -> 245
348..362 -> 361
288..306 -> 301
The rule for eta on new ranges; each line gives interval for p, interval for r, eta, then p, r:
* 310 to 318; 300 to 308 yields 0.90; 21.29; 19.14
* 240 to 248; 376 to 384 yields 1.05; 21.12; 22.09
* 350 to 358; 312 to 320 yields 0.86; 24.77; 21.29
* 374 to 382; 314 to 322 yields 0.97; 22.09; 21.52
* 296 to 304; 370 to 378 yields 1.26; 17.48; 22.09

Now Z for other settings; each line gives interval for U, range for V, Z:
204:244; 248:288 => 435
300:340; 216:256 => 430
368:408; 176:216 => 474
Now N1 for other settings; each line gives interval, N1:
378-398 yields 0.4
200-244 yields 0.4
